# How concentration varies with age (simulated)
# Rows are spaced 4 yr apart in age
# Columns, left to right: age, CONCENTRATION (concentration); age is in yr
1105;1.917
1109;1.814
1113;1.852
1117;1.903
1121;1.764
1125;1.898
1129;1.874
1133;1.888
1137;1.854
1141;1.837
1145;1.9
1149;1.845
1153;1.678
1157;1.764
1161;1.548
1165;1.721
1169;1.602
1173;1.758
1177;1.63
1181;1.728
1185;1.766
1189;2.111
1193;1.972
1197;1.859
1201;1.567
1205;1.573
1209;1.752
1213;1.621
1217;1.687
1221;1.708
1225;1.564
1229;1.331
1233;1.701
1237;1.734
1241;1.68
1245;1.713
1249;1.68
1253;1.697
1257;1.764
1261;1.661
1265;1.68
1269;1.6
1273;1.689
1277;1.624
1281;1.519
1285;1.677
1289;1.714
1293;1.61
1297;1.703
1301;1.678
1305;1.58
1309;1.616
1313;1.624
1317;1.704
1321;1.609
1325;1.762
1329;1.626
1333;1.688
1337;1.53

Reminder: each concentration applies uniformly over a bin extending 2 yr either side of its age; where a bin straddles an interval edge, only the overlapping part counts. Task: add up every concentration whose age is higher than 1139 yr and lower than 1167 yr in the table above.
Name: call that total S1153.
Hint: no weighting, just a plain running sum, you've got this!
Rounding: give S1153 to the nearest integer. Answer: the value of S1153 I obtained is 12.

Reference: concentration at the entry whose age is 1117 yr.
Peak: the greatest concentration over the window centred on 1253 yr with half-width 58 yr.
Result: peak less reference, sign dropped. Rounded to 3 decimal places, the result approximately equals 0.044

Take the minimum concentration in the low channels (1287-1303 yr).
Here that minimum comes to 1.61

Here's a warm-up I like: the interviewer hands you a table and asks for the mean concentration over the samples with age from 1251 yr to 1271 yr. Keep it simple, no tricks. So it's 1.68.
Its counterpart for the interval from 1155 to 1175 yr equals 1.68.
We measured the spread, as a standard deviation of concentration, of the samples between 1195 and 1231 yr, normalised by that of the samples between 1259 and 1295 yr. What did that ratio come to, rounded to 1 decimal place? 2.5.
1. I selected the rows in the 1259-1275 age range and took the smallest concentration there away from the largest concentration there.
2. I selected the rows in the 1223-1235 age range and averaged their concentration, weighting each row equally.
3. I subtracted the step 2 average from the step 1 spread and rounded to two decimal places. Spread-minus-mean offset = -1.44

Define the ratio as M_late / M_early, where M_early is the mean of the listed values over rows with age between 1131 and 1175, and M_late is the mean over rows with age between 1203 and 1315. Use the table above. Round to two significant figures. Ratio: 0.94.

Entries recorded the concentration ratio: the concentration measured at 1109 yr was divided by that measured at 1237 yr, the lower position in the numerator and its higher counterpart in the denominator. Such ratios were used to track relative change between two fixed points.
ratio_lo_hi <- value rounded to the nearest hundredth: 1.05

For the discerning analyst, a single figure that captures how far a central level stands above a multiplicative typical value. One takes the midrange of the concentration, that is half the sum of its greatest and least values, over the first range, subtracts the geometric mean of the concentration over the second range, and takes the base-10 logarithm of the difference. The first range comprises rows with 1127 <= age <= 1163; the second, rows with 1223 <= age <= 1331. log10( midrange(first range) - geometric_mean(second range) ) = -1.11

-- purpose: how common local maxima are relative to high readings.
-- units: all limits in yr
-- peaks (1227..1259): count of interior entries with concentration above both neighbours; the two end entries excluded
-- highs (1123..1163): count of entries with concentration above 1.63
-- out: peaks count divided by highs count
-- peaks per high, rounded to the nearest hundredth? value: 0.22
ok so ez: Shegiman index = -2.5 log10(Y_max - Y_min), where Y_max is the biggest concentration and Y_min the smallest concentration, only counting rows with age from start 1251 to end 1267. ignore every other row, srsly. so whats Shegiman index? 2.5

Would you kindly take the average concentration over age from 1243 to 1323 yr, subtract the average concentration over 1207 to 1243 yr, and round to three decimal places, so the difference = 0.015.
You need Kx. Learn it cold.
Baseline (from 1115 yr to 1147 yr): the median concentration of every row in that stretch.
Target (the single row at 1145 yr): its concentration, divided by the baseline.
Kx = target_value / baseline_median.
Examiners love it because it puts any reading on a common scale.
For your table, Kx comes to 1.01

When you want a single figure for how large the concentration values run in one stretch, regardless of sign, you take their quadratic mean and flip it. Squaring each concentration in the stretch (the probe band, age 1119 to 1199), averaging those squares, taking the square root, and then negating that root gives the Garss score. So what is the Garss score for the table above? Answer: -1.80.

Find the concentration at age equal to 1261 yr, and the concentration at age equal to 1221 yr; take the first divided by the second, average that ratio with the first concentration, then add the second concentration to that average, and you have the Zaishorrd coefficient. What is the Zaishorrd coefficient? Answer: 3.02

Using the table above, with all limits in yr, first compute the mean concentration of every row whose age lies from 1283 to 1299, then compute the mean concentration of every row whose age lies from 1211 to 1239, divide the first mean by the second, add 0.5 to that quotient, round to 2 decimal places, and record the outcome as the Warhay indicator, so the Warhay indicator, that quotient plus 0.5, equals 1.53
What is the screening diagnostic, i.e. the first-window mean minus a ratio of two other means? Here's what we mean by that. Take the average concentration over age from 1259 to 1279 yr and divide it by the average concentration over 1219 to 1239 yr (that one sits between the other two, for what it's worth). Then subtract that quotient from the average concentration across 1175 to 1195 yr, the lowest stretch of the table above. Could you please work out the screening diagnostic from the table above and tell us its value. 0.81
